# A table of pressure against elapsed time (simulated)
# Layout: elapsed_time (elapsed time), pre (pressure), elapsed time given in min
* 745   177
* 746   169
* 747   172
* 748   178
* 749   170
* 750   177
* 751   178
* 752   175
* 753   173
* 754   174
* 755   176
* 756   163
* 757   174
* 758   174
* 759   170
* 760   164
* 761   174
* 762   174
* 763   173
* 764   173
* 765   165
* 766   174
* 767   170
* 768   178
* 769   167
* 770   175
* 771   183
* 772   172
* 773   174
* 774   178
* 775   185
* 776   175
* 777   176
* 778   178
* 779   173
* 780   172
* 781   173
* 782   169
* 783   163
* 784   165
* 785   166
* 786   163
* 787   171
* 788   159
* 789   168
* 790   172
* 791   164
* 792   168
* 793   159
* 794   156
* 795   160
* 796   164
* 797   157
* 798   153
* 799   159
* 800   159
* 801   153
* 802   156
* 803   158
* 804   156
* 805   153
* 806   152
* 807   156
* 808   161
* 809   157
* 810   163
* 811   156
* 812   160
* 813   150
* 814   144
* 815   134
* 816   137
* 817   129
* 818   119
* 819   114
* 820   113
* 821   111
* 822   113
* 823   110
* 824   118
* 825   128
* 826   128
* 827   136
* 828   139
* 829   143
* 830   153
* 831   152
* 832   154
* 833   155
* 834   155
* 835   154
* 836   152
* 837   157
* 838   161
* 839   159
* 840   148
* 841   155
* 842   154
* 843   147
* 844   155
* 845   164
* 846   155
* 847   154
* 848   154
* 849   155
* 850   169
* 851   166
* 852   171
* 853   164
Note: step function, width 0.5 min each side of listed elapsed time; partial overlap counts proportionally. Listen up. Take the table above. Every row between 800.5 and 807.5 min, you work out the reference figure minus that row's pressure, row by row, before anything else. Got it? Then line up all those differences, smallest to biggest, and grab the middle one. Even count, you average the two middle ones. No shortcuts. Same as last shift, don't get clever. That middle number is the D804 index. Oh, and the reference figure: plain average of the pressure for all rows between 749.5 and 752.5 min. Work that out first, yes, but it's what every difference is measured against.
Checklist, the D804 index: 21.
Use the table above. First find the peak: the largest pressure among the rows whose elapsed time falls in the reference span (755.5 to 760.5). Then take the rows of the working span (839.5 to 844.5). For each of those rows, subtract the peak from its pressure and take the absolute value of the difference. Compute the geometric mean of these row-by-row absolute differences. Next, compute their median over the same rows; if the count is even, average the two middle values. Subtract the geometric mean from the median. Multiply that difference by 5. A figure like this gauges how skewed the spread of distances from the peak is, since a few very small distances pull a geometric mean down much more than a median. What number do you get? -10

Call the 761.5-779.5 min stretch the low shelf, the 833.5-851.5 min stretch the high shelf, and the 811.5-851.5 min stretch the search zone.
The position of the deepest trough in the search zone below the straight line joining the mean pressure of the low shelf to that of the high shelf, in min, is 823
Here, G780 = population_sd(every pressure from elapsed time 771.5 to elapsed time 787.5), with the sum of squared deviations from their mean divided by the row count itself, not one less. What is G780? 5.7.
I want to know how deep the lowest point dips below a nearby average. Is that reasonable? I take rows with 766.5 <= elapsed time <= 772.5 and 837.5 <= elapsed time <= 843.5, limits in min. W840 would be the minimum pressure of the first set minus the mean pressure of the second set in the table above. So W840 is 13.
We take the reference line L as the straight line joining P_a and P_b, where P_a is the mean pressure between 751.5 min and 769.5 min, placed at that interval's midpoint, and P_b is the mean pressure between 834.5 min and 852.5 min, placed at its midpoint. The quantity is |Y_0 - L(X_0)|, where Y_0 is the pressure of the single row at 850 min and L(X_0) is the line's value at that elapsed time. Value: 13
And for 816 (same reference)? 25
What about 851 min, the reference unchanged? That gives 10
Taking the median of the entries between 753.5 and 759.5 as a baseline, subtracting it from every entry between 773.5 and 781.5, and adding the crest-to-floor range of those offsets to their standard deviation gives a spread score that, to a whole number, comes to 17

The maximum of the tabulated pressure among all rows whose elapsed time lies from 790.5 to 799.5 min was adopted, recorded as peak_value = 168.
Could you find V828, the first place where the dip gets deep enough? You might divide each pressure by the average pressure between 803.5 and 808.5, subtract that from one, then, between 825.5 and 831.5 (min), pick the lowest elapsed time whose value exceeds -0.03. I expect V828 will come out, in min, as 826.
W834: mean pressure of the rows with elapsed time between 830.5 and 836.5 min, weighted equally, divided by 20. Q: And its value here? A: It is 7.7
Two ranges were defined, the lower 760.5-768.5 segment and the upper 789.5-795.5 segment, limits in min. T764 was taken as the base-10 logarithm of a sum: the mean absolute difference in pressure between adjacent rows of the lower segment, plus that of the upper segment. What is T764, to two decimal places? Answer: 1.00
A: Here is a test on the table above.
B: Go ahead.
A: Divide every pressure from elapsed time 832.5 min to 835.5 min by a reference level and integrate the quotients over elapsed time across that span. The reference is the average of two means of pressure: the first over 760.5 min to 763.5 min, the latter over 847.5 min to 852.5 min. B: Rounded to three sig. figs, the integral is 2.76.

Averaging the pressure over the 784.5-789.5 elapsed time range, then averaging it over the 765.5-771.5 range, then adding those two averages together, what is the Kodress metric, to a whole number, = 340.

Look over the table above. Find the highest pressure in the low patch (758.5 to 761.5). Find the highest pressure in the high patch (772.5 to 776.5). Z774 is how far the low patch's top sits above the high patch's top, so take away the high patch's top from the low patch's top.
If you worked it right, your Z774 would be -11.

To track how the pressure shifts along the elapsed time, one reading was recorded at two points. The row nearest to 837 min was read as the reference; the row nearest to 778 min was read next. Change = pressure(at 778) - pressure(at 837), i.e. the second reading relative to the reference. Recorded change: 21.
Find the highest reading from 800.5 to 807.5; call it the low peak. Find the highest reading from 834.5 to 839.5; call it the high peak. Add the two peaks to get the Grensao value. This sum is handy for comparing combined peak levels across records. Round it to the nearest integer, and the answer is 319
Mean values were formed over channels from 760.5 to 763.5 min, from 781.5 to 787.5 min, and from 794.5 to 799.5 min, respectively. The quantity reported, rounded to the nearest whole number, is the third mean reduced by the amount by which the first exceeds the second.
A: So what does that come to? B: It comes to 151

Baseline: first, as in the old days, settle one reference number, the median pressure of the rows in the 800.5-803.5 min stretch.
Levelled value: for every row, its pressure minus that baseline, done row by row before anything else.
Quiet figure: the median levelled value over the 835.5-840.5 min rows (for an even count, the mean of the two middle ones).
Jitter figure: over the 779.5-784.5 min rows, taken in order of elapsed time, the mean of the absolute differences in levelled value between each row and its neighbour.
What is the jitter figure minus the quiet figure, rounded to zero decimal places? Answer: 2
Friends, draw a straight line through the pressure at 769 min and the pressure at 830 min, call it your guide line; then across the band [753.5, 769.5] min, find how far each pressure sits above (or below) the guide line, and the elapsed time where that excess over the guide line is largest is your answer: 768 min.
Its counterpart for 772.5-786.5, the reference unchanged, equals 775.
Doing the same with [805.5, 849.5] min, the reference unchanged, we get 845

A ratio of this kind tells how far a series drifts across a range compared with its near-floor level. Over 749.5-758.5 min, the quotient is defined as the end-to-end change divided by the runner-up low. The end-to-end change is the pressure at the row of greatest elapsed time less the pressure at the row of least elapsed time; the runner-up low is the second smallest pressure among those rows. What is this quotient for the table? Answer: -0.017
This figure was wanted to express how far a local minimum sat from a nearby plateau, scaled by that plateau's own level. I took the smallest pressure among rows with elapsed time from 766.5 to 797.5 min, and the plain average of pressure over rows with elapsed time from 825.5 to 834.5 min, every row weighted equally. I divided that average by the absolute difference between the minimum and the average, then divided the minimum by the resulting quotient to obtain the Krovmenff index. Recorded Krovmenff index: 11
